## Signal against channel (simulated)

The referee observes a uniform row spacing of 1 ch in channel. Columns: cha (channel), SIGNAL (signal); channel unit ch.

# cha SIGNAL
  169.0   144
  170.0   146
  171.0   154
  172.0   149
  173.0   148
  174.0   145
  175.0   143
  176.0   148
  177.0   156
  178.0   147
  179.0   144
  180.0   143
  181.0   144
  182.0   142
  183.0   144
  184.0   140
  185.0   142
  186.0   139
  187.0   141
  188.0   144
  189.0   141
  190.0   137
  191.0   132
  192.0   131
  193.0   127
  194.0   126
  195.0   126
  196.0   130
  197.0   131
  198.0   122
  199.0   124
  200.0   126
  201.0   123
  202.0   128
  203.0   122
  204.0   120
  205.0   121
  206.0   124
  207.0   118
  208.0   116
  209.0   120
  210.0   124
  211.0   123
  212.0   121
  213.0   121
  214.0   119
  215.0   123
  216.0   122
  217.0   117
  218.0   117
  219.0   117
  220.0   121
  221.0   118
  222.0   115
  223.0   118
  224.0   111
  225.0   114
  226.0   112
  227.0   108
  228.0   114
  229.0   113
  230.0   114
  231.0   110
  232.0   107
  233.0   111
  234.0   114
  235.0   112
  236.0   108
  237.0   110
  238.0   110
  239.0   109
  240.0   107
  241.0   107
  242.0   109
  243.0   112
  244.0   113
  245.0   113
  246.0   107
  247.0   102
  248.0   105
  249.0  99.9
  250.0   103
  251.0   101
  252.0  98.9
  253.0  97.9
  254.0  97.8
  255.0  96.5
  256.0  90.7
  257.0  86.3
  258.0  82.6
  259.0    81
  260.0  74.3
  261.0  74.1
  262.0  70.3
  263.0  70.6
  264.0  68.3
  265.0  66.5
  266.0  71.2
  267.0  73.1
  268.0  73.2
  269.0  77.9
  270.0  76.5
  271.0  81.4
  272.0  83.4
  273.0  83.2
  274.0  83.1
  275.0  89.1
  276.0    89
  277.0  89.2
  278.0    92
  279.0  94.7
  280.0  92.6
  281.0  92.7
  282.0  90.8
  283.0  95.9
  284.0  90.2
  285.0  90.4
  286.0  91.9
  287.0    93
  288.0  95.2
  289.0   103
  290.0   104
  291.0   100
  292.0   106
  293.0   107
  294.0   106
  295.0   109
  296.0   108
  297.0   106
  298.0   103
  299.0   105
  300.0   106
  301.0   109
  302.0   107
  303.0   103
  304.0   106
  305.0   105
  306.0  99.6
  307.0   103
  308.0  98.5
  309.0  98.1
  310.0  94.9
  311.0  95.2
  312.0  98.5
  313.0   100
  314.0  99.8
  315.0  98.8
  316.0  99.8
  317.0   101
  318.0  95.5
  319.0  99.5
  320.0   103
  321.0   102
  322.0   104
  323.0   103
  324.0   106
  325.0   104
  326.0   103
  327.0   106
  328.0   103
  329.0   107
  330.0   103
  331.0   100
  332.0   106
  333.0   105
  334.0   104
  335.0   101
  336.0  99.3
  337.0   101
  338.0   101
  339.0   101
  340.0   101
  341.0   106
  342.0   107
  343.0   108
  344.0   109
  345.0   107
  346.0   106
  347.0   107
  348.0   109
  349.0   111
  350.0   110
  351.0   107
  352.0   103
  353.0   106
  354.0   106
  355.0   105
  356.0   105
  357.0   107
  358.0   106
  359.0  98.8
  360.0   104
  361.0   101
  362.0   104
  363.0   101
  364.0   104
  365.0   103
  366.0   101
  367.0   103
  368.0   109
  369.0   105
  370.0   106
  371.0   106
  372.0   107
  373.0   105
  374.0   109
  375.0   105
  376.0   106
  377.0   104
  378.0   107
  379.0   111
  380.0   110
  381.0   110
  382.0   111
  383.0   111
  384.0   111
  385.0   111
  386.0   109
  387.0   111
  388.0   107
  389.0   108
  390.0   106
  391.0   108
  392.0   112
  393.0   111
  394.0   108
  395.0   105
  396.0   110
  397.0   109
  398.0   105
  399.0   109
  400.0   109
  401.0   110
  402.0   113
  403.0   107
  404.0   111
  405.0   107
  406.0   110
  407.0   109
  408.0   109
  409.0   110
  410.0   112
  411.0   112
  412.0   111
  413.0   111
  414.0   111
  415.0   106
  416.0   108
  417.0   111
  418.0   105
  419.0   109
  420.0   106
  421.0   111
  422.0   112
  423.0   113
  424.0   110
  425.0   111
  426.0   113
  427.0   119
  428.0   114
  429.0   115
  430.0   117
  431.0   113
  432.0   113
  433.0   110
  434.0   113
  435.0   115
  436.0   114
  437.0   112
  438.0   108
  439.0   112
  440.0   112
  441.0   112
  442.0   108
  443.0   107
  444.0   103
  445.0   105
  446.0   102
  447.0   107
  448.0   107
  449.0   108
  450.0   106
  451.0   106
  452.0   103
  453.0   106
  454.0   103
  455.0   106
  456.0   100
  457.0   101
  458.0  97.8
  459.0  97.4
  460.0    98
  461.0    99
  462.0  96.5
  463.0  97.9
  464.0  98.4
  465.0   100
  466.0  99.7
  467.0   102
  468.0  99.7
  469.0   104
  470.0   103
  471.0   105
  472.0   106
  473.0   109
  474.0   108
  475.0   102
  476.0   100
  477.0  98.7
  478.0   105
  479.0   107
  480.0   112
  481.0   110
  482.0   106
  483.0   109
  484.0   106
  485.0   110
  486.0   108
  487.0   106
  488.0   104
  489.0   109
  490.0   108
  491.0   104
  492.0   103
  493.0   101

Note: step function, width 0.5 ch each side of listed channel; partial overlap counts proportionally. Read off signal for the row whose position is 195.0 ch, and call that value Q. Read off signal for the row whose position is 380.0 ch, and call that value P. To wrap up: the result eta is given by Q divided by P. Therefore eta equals 1.15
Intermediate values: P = 110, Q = 126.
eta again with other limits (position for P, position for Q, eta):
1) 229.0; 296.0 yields 0.96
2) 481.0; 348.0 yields 0.99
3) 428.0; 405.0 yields 0.94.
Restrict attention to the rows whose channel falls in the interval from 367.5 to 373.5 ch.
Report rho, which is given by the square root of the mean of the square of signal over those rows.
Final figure 106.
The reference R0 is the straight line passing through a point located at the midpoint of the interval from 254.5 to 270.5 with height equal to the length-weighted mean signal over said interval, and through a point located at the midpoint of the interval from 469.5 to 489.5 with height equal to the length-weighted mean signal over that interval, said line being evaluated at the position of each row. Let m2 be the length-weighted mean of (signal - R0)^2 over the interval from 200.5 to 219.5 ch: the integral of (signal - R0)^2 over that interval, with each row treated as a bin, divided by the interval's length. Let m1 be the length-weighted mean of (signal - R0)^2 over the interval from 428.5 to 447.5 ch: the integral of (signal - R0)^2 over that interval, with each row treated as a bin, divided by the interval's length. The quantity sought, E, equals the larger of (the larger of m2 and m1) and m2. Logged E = 2594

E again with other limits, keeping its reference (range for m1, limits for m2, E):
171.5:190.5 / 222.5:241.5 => 6094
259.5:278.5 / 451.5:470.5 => 50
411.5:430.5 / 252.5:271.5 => 175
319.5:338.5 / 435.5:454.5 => 303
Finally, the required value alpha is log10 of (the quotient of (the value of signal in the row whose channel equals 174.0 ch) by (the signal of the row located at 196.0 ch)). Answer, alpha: 0.047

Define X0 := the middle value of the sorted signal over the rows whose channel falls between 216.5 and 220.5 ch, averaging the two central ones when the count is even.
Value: 117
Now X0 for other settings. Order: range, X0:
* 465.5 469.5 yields 101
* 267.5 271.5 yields 77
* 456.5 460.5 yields 98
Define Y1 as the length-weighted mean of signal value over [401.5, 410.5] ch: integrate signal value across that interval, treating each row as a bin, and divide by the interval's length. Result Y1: 110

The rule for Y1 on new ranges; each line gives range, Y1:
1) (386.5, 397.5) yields 109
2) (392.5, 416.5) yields 109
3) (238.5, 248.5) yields 108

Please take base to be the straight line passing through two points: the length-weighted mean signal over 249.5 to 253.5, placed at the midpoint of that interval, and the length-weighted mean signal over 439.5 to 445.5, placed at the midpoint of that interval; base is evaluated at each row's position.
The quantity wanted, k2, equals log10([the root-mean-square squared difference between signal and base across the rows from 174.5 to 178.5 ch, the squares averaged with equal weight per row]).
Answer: 3.4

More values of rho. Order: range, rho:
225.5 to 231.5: 112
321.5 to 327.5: 104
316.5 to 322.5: 101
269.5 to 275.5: 83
